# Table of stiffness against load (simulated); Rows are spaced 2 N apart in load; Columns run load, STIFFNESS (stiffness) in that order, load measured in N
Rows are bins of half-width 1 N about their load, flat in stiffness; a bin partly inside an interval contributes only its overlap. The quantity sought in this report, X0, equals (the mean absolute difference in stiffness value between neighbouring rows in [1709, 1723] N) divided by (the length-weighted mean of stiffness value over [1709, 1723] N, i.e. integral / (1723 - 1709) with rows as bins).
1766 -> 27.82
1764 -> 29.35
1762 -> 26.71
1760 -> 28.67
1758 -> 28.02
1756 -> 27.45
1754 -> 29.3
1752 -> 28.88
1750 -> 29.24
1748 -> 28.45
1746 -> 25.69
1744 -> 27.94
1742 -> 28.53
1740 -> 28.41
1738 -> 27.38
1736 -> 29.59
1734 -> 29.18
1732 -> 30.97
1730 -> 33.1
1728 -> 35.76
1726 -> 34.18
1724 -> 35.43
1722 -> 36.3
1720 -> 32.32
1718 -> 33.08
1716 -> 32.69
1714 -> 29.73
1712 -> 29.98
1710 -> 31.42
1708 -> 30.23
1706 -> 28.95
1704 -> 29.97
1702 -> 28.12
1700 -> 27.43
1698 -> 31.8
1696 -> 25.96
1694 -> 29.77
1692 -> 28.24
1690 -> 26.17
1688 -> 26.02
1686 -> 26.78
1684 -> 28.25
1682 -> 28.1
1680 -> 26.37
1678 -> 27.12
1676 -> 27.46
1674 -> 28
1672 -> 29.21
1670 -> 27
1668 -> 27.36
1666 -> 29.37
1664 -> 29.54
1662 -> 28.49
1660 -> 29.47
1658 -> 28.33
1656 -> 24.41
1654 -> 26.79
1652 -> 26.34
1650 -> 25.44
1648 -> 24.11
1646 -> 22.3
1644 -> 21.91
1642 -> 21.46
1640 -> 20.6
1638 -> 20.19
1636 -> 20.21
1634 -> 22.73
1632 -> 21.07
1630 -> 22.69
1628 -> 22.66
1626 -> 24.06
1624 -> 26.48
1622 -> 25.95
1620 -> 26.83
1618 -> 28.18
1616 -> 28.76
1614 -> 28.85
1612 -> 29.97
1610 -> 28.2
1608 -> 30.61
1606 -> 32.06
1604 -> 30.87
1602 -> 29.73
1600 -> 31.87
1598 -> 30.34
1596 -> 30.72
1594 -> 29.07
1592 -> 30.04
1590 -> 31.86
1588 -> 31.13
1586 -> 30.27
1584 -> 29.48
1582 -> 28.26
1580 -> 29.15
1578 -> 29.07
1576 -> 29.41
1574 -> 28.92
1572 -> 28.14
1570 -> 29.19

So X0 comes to 0.0506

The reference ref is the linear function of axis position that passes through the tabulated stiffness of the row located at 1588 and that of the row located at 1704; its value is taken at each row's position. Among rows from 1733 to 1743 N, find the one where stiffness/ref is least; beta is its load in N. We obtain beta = 1738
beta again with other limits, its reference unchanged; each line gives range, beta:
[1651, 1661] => 1656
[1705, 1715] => 1706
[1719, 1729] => 1720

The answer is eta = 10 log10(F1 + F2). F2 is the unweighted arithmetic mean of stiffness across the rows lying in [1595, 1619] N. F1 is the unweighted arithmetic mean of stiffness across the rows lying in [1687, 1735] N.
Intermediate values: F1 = 30.7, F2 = 30.0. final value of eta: 17.8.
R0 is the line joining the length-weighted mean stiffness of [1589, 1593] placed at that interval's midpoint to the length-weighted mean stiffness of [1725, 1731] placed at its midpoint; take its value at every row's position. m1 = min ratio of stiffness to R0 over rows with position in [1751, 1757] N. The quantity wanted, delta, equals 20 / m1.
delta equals 25.5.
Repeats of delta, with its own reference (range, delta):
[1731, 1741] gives 25.3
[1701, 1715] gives 24.0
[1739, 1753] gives 27.1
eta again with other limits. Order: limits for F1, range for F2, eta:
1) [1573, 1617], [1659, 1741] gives 17.7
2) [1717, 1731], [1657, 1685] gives 18.0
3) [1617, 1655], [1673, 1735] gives 17.3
